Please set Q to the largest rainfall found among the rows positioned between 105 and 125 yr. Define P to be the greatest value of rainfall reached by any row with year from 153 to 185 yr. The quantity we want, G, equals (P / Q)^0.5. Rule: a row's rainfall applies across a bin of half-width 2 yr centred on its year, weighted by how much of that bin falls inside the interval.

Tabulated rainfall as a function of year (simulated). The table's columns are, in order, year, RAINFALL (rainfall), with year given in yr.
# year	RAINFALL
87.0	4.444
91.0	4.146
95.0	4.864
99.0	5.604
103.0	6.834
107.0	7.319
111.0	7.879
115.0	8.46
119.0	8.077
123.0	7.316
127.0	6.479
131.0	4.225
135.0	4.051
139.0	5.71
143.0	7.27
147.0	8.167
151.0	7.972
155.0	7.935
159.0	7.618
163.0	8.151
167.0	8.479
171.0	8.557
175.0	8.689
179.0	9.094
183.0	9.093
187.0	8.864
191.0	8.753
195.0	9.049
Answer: 1.04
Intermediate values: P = 9.094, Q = 8.46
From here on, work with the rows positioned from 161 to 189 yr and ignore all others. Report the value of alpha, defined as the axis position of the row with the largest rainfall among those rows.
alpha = 179.0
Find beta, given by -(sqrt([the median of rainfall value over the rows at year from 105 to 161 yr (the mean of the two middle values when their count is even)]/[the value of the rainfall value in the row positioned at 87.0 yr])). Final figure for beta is -1.30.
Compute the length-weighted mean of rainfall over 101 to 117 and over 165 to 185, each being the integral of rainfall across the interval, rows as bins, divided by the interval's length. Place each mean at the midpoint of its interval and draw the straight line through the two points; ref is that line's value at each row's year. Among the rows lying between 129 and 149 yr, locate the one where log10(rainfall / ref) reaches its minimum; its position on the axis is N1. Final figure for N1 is 135.0 yr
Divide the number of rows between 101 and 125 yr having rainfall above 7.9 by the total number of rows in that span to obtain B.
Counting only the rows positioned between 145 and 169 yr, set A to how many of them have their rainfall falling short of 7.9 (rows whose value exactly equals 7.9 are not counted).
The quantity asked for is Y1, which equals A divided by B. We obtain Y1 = 3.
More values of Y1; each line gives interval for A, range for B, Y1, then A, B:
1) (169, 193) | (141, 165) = 0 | 0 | 0.67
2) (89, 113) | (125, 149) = 36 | 6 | 0.17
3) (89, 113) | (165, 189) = 6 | 6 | 1.00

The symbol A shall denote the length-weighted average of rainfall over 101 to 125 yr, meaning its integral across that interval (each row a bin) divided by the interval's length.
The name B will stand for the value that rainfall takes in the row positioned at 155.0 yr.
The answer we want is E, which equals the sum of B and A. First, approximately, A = 7.6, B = 7.935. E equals 15.6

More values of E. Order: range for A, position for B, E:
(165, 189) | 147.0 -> 17.0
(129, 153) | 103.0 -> 13.1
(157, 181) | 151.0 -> 16.4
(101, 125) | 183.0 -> 16.7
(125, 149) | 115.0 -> 14.4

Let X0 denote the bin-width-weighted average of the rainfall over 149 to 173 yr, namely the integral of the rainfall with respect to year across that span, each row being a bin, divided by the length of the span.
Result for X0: 8.1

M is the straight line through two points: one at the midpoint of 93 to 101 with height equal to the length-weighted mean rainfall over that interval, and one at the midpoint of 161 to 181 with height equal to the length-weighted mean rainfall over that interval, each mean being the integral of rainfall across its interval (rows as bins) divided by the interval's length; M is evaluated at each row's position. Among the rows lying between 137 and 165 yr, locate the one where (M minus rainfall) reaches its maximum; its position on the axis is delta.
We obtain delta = 139.0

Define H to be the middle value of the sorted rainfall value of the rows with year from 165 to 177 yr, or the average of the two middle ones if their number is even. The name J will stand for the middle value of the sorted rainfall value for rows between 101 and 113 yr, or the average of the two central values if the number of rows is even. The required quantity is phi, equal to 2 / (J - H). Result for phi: -2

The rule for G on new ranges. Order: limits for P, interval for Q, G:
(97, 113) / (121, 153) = 0.98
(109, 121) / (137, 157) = 1.02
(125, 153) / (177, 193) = 0.95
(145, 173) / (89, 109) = 1.08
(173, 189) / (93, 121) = 1.04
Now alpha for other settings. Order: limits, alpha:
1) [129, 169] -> 167.0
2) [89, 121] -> 115.0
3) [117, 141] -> 119.0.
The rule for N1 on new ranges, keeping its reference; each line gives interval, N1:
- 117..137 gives 135.0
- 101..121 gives 103.0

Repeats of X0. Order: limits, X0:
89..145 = 6.3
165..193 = 8.8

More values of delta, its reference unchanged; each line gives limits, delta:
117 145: 135.0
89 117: 91.0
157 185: 159.0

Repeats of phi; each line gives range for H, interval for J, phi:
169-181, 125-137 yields 0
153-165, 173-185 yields 2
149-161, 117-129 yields -3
